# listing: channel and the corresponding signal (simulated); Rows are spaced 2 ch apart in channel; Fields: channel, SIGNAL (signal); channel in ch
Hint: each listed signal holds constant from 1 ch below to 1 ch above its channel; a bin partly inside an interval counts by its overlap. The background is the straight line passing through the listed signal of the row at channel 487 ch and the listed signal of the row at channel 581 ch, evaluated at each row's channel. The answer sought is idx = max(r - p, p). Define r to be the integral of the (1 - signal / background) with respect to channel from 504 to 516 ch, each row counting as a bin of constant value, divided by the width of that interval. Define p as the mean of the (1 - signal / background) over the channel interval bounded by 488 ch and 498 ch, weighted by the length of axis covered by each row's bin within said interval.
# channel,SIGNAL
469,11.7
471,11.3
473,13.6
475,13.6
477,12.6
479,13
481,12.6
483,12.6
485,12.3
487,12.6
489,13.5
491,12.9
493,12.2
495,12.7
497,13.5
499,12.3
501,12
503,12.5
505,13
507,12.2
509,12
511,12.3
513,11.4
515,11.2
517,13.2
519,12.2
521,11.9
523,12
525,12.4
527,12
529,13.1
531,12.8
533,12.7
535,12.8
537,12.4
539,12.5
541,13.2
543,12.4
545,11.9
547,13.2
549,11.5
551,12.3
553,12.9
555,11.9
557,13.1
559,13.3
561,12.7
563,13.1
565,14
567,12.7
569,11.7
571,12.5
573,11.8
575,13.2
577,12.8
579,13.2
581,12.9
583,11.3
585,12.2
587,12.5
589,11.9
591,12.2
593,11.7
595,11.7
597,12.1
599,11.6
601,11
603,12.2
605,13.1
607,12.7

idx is 0.079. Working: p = -0.027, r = 0.052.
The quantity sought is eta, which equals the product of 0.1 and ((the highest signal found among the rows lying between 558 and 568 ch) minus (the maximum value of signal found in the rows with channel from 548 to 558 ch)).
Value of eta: 0.09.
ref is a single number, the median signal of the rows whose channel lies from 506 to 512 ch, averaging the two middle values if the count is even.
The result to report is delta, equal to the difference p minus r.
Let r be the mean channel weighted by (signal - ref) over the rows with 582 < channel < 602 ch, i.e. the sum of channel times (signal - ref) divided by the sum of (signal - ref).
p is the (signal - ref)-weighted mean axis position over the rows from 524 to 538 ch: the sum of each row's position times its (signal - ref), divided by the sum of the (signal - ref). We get -62.8 ch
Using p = 531.9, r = 594.6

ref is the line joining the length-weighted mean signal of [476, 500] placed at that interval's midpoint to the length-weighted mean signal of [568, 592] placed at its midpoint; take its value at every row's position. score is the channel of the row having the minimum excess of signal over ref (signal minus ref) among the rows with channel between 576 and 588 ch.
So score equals 583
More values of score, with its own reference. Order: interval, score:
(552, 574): 569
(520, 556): 549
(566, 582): 569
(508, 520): 515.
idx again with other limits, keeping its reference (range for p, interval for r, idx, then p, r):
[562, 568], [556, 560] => 0.003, -0.033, -0.029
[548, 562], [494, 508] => 0.023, 0.023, 0.004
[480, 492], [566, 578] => 0.045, -0.012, 0.033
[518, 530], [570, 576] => 0.036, 0.036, 0.029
